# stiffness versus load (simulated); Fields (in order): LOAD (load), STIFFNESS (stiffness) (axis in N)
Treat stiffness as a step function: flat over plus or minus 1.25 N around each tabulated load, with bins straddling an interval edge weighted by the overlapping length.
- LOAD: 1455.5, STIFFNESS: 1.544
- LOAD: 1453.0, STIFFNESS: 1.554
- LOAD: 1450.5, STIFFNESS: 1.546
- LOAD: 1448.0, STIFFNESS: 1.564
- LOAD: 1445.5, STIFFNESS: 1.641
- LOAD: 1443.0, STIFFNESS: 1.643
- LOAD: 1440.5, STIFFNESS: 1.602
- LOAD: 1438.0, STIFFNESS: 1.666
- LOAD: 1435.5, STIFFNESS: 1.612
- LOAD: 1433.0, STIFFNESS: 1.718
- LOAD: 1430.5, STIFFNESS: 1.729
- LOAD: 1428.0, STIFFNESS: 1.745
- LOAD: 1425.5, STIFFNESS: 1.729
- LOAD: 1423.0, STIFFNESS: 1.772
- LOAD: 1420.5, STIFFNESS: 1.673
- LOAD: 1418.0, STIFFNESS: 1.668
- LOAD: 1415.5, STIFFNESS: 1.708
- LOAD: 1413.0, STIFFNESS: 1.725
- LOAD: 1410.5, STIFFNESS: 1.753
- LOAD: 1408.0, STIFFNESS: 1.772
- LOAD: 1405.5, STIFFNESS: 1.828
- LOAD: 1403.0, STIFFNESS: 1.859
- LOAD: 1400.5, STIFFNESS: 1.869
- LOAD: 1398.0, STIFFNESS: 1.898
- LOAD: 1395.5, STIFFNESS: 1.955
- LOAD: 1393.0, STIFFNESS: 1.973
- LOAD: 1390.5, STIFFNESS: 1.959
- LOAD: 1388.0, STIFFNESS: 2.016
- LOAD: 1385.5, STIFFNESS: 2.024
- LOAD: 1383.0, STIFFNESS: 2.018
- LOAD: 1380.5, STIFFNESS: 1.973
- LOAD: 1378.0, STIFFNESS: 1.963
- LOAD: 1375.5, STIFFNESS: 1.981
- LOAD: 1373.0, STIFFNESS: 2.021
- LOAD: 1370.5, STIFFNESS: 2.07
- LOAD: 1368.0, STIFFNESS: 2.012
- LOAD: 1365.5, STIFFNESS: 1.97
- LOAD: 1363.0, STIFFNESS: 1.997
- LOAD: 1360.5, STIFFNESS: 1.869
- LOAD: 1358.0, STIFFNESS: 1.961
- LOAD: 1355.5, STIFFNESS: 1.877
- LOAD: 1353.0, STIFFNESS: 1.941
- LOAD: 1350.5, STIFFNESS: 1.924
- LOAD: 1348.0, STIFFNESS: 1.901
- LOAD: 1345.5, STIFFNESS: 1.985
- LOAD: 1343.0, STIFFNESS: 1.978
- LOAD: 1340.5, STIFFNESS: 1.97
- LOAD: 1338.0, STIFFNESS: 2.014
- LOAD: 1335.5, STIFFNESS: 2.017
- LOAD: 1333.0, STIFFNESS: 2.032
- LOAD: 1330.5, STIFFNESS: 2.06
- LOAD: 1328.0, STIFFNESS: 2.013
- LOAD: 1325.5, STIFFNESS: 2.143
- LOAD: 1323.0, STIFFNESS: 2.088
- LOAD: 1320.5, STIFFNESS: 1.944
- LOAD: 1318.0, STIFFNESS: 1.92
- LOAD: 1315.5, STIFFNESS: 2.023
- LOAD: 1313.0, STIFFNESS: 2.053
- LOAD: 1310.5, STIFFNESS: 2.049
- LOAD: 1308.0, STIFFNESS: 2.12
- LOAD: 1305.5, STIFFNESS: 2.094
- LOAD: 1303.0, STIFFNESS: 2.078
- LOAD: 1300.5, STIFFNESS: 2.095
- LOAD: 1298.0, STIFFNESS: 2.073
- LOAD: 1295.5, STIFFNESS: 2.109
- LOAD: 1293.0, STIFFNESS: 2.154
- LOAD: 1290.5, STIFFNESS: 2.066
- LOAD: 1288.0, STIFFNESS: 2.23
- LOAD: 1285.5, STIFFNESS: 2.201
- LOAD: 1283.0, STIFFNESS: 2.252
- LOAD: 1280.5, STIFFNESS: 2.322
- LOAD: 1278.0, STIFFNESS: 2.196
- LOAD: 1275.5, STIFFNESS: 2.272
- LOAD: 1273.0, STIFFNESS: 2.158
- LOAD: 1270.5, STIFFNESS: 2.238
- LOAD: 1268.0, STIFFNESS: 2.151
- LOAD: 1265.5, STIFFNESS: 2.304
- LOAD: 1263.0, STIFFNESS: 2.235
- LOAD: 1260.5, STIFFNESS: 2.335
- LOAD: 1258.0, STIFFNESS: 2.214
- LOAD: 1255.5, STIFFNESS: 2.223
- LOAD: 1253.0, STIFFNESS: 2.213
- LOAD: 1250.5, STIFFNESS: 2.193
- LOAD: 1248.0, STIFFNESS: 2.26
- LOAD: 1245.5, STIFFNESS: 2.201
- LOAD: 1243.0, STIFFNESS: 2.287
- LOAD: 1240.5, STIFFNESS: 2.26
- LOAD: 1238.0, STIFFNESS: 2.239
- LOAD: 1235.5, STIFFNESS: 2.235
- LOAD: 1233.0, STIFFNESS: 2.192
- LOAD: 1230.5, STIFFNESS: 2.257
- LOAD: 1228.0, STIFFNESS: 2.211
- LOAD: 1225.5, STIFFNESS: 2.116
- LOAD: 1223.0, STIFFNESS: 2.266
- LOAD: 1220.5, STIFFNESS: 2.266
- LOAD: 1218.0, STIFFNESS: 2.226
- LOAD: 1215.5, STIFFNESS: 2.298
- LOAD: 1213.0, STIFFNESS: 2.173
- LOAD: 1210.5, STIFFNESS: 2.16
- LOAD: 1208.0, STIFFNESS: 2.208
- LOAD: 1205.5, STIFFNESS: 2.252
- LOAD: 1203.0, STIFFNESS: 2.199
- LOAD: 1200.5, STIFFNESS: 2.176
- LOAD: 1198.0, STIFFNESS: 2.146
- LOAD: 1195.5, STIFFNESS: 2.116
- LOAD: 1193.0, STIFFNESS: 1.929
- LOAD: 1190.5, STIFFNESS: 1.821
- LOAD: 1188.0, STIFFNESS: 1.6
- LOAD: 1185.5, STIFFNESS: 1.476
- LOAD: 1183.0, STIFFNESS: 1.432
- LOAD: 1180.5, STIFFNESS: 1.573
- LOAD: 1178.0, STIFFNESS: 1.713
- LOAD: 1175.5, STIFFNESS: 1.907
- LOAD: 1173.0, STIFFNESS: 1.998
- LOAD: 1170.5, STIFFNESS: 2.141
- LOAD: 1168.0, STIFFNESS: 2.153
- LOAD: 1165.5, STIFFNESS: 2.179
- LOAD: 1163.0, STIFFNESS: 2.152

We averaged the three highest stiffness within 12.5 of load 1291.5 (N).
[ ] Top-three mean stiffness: 2.27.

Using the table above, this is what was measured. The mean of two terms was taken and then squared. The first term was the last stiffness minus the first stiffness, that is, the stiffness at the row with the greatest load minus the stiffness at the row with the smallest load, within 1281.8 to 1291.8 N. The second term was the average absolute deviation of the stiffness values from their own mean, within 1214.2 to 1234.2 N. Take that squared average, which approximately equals 0.0051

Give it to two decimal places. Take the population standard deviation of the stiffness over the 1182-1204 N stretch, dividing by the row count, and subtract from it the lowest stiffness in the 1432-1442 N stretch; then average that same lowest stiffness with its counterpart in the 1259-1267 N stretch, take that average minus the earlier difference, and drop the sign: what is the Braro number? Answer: 3.23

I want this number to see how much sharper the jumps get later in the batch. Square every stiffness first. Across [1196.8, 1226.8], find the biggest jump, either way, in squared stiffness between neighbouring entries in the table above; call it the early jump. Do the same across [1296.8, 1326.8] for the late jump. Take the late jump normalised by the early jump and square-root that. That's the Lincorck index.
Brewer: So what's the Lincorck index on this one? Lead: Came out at 0.94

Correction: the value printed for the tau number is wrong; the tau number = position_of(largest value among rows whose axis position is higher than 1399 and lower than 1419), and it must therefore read 1400.5 N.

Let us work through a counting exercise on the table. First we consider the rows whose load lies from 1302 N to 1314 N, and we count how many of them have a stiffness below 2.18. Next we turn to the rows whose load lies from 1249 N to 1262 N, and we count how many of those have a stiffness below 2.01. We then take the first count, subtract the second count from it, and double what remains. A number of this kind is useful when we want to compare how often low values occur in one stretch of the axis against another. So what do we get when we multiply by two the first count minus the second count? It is 10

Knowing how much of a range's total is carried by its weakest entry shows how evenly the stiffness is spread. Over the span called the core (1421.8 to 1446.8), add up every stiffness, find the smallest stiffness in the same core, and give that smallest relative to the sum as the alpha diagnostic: 0.0950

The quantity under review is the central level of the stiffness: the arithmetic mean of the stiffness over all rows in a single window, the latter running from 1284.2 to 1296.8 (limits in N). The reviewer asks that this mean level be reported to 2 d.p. 2.15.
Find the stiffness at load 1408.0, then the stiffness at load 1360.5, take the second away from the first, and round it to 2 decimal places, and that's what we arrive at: -0.10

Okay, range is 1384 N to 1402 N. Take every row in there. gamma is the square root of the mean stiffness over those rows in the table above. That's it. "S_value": 1.40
